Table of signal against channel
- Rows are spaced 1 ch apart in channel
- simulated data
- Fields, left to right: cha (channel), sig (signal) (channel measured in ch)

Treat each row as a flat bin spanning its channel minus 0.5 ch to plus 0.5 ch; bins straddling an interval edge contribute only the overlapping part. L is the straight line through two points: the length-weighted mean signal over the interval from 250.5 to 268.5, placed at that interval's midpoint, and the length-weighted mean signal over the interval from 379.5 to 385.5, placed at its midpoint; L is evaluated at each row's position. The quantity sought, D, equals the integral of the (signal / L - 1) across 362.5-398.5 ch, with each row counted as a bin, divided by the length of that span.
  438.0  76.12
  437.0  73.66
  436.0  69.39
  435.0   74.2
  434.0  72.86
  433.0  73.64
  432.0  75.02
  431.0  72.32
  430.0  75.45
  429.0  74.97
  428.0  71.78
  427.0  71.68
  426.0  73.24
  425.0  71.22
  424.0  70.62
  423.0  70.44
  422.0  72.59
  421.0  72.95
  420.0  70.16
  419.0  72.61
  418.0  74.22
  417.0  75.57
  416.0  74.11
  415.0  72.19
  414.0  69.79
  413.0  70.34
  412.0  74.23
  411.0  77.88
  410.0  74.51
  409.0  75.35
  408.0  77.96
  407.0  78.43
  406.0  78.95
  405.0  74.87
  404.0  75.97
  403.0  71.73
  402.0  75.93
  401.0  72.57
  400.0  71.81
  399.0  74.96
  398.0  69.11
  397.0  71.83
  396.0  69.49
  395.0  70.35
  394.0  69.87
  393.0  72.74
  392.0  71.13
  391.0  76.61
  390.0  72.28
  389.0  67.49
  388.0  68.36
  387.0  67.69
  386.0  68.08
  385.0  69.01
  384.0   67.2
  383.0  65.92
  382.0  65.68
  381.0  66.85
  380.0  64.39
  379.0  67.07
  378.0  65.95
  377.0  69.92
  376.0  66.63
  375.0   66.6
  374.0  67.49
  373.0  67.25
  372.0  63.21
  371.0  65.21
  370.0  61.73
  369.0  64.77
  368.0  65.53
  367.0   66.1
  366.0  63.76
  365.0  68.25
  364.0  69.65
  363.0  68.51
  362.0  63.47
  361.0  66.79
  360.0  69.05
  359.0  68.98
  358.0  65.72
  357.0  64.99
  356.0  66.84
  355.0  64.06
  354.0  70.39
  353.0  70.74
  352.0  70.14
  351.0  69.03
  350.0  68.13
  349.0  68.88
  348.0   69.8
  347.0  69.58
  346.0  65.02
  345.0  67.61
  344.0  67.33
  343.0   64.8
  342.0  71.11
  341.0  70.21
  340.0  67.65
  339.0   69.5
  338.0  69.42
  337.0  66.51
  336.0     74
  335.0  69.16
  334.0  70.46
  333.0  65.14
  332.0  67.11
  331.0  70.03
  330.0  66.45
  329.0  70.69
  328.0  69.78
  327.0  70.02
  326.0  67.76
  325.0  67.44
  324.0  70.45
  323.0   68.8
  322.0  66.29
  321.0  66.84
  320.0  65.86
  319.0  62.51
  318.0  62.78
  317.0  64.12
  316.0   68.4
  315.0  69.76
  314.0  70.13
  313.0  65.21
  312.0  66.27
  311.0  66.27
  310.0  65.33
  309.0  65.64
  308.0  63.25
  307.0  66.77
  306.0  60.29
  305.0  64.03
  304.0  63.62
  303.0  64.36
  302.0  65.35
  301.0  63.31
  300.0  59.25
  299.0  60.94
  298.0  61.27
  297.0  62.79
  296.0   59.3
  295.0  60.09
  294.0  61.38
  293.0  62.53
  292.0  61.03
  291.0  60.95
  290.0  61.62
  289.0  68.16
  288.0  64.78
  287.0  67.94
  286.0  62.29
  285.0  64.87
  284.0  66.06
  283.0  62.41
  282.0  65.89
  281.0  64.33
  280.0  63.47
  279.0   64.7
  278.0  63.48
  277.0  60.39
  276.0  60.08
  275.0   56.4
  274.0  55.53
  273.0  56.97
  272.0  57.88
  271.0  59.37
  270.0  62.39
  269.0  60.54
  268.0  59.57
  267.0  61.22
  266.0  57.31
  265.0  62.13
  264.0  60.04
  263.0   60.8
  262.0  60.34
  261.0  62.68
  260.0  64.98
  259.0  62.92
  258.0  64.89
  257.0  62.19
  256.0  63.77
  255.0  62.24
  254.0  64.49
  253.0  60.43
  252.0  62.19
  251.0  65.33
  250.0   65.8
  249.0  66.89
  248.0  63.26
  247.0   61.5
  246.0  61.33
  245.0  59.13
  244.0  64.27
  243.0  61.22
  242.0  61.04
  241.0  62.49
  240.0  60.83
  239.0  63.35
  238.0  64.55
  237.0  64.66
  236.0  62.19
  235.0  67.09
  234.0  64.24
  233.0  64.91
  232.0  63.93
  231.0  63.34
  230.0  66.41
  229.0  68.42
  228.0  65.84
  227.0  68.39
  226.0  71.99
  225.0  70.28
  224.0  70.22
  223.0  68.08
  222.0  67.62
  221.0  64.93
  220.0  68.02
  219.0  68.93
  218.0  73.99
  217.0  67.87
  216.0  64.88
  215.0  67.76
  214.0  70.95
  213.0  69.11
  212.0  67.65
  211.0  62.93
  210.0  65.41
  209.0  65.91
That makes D 0.021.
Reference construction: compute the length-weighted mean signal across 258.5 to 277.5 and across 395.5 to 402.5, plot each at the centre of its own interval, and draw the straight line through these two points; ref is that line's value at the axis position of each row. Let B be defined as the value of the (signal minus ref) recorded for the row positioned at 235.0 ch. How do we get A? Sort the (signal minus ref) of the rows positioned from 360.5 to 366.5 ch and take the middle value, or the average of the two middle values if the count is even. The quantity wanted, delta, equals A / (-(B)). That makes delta 0.1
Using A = -1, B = 10.1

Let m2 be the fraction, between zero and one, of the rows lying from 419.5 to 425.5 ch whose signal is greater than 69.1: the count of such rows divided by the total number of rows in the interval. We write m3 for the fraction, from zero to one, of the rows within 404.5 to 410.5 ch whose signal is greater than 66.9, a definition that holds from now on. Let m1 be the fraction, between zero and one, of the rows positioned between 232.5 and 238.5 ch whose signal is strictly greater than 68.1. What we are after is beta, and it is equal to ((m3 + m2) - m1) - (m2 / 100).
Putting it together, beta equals 2.0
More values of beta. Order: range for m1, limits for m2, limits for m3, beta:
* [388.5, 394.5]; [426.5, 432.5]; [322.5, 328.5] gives 1.2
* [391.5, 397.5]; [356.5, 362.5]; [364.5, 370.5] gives -0.8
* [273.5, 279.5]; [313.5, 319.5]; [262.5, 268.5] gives 0.3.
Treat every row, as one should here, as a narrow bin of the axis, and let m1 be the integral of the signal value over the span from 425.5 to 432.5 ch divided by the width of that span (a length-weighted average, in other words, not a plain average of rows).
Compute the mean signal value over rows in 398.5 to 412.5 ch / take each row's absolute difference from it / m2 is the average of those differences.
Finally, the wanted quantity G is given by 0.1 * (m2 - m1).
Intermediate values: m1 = 73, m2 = 1.8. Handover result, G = -7.2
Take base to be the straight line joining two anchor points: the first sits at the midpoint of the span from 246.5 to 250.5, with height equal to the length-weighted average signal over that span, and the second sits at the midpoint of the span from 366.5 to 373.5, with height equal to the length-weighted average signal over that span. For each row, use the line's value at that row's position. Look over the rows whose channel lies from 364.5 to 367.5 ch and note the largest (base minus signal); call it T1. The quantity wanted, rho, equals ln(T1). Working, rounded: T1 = 1.1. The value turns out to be 0.1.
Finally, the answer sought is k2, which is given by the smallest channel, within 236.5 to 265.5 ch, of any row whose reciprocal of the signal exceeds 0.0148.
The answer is 237.0 ch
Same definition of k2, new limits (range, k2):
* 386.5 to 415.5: 389.0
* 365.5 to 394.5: 366.0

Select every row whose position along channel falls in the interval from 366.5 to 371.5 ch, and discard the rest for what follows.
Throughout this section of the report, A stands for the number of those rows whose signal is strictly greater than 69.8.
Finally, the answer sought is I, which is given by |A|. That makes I 0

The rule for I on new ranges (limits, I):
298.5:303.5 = 0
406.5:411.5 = 5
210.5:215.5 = 1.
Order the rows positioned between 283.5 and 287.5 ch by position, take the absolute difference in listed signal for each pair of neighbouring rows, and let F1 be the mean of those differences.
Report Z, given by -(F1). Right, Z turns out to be -3.1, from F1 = 3.1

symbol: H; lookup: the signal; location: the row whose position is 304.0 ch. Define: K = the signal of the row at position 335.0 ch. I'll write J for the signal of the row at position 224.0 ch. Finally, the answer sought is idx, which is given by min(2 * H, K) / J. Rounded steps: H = 63.62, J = 70.22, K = 69.16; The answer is 0.98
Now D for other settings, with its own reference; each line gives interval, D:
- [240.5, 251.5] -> 0.022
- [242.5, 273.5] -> -0.002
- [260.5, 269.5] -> -0.028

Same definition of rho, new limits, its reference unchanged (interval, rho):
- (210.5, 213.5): 0.3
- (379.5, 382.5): -0.7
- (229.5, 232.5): 0.0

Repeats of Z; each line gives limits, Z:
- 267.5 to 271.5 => -1.9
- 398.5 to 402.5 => -2.4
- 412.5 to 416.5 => -1.6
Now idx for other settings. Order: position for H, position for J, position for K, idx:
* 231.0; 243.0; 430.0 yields 1.23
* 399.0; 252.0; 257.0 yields 1.00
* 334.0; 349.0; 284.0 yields 0.96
